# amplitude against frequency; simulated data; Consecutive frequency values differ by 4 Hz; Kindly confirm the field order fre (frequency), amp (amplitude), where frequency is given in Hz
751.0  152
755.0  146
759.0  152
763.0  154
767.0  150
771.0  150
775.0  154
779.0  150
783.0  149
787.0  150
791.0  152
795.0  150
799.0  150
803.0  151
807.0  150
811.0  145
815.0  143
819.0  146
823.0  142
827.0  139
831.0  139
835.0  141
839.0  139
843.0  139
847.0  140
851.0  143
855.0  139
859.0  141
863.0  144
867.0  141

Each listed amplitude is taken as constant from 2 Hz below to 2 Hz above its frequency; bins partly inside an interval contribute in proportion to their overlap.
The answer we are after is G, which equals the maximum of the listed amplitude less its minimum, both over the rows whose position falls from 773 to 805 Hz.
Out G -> 5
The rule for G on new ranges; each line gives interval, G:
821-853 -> 4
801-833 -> 12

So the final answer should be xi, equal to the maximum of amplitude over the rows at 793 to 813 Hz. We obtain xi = 151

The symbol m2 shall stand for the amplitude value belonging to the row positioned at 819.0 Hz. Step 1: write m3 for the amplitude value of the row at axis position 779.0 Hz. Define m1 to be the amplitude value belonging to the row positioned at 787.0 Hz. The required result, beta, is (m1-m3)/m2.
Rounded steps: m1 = 150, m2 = 146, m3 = 150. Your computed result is 0.000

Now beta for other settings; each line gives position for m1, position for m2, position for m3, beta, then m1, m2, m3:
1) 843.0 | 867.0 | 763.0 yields -0.106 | 139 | 141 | 154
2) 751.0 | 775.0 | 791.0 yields 0.000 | 152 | 154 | 152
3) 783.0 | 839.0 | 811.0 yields 0.029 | 149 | 139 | 145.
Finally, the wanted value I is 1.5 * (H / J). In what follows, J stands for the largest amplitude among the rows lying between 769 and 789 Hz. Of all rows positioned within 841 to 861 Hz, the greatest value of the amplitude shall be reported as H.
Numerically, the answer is 1.39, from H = 143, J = 154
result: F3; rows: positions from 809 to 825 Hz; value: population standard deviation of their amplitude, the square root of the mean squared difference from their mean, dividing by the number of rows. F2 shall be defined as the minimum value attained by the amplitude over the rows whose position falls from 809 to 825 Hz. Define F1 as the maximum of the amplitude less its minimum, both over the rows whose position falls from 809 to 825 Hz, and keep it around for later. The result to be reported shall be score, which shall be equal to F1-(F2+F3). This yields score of -140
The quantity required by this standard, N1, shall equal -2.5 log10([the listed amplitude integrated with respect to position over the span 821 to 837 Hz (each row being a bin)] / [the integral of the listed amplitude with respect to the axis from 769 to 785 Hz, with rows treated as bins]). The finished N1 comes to 0.08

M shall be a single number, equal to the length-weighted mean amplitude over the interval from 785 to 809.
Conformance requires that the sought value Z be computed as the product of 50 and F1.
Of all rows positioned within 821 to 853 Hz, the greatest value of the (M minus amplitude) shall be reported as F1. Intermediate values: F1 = 11.5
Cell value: 575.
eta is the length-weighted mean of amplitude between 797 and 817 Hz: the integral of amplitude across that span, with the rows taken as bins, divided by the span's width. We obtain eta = 148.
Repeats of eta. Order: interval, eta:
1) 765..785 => 151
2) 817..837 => 141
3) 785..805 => 151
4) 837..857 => 140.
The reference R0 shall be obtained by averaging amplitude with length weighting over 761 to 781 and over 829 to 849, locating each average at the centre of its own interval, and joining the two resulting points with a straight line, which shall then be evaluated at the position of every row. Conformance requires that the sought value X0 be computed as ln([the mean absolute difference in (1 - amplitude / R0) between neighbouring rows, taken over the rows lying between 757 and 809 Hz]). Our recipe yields -4.34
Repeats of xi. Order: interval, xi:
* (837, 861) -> 143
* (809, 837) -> 146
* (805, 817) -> 150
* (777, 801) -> 152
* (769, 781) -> 154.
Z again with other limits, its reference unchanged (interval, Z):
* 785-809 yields 25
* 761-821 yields 375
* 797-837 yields 575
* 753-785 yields 225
